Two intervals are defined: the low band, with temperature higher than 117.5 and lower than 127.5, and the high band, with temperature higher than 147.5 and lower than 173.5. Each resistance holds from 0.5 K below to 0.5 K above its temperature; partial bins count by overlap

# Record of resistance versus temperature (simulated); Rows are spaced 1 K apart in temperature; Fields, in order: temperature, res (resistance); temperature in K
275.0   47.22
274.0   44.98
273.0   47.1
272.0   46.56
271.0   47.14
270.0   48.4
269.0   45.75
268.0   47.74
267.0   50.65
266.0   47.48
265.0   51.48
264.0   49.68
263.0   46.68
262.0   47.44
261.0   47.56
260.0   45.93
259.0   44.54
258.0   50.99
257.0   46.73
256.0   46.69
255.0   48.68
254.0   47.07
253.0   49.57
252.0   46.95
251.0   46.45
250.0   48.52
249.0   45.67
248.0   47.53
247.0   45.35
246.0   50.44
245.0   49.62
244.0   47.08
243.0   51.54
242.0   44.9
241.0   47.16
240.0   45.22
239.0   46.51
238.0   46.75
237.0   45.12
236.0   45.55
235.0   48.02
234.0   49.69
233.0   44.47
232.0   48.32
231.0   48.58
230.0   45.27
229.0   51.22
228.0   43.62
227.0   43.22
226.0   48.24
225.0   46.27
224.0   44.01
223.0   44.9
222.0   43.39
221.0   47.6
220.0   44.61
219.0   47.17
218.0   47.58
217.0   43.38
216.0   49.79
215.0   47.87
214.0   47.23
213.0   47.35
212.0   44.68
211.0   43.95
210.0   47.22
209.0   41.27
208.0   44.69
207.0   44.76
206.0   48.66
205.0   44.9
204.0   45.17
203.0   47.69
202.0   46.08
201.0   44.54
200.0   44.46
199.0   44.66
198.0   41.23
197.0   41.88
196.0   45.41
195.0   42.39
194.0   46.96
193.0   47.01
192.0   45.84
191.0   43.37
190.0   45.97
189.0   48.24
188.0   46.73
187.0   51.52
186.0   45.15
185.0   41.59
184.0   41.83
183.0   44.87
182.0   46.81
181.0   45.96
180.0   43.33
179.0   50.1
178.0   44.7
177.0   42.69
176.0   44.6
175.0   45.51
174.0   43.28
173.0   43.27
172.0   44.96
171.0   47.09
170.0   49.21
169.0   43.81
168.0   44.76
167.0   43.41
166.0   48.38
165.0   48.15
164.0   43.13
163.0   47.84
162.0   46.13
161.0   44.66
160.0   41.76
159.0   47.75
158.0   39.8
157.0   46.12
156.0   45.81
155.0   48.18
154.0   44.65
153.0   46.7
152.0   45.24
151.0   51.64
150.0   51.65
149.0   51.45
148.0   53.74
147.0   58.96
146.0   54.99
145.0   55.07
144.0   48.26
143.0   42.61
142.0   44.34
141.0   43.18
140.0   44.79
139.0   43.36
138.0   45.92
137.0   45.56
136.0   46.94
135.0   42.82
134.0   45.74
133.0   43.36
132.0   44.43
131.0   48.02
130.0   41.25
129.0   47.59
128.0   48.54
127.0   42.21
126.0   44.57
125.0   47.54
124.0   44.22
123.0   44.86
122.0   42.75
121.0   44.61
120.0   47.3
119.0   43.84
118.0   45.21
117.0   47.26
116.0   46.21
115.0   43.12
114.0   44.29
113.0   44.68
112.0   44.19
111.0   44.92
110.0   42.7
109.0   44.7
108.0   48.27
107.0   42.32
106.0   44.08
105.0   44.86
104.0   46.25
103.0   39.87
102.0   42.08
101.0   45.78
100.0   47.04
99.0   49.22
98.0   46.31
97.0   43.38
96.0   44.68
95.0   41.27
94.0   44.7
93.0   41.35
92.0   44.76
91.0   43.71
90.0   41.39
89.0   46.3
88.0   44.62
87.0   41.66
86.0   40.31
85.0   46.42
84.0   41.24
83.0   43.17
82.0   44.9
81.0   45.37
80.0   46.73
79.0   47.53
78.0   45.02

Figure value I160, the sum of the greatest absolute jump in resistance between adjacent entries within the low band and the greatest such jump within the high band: 11.4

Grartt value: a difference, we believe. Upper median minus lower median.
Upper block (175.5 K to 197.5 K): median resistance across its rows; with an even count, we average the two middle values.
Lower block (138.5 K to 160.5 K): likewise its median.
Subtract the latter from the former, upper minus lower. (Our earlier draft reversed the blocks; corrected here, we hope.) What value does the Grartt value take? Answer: -1.1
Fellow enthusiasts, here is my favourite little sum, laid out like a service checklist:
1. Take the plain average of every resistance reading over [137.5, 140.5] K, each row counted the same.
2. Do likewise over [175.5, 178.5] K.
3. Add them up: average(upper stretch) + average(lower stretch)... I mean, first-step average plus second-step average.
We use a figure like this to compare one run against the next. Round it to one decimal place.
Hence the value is 88.7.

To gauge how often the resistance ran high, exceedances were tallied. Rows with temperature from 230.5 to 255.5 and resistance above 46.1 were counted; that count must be 18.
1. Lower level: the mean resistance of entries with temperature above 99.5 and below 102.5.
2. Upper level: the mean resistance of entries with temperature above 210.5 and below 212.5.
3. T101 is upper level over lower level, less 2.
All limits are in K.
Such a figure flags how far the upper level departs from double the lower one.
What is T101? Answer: -1.01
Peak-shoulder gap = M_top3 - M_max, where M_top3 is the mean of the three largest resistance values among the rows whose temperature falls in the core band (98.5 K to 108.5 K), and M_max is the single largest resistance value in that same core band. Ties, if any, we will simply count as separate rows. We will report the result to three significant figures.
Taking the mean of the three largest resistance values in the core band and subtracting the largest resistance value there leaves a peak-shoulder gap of -1.04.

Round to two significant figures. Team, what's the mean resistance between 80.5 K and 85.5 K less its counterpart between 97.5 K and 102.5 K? -1.9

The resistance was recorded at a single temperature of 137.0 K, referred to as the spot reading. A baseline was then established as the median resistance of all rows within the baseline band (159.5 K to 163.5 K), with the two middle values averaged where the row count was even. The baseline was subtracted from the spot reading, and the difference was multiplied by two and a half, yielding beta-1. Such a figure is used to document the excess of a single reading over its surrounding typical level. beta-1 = 0.4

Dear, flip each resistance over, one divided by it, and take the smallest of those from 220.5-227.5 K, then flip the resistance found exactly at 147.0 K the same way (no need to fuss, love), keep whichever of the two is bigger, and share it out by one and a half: 0.0138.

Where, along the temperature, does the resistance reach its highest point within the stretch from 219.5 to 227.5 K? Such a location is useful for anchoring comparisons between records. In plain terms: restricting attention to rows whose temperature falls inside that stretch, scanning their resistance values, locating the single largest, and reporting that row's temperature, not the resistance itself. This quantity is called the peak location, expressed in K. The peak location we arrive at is 226.0 K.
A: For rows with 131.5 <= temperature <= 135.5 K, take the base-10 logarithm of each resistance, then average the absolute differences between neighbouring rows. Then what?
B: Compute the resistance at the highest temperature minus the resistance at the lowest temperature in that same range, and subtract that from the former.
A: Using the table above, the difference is 2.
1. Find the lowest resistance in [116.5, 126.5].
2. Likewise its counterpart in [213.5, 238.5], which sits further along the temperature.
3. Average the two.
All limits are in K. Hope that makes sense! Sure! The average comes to 43.0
